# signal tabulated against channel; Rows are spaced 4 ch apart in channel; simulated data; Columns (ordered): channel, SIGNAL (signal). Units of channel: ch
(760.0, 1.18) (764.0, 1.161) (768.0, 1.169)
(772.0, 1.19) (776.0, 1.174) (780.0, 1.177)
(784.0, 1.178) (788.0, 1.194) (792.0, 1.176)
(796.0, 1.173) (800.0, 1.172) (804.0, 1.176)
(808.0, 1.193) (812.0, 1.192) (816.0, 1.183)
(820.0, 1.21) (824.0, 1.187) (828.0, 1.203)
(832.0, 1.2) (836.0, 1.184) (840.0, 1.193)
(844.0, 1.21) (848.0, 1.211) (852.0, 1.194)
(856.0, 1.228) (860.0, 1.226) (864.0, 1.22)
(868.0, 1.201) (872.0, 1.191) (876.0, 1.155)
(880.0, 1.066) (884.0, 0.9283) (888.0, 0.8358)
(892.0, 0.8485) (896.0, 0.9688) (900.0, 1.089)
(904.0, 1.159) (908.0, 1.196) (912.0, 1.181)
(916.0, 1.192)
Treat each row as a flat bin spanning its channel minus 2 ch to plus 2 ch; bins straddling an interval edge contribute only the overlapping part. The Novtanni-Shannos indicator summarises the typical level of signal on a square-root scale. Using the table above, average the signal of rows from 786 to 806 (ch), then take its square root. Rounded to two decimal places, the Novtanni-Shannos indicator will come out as 1.09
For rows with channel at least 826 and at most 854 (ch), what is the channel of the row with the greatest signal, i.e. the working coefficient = 848.0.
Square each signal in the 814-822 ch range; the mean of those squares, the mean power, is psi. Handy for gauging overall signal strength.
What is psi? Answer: 1.43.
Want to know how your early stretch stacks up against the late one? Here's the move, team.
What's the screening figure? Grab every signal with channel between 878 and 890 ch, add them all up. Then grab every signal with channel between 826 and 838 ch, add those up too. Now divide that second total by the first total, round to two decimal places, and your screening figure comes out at 1.27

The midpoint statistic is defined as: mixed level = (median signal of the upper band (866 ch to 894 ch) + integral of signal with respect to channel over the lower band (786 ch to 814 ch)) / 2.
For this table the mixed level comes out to 17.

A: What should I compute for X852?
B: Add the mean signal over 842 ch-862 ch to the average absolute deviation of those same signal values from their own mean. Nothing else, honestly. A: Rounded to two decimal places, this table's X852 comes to 1.22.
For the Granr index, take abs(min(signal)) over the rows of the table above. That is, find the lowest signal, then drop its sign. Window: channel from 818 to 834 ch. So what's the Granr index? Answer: 1.19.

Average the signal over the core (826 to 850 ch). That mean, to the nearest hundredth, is 1.20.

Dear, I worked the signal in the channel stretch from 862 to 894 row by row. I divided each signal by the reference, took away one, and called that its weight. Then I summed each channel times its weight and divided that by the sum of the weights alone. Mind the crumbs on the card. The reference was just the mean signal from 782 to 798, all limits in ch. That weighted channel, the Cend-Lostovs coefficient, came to 888.6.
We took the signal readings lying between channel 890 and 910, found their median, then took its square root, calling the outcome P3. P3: 1.04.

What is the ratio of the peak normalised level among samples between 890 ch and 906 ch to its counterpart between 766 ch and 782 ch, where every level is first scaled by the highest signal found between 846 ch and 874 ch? 0.97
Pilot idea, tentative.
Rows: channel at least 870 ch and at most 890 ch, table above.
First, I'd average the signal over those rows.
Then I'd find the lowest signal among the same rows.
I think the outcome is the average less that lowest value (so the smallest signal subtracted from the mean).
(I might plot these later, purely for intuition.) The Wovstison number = 0.199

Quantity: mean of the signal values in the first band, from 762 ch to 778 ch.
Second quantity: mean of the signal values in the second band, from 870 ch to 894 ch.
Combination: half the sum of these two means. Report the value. 1.09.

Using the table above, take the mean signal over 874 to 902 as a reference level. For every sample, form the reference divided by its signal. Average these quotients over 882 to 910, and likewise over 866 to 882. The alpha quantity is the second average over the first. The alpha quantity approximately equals 0.86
